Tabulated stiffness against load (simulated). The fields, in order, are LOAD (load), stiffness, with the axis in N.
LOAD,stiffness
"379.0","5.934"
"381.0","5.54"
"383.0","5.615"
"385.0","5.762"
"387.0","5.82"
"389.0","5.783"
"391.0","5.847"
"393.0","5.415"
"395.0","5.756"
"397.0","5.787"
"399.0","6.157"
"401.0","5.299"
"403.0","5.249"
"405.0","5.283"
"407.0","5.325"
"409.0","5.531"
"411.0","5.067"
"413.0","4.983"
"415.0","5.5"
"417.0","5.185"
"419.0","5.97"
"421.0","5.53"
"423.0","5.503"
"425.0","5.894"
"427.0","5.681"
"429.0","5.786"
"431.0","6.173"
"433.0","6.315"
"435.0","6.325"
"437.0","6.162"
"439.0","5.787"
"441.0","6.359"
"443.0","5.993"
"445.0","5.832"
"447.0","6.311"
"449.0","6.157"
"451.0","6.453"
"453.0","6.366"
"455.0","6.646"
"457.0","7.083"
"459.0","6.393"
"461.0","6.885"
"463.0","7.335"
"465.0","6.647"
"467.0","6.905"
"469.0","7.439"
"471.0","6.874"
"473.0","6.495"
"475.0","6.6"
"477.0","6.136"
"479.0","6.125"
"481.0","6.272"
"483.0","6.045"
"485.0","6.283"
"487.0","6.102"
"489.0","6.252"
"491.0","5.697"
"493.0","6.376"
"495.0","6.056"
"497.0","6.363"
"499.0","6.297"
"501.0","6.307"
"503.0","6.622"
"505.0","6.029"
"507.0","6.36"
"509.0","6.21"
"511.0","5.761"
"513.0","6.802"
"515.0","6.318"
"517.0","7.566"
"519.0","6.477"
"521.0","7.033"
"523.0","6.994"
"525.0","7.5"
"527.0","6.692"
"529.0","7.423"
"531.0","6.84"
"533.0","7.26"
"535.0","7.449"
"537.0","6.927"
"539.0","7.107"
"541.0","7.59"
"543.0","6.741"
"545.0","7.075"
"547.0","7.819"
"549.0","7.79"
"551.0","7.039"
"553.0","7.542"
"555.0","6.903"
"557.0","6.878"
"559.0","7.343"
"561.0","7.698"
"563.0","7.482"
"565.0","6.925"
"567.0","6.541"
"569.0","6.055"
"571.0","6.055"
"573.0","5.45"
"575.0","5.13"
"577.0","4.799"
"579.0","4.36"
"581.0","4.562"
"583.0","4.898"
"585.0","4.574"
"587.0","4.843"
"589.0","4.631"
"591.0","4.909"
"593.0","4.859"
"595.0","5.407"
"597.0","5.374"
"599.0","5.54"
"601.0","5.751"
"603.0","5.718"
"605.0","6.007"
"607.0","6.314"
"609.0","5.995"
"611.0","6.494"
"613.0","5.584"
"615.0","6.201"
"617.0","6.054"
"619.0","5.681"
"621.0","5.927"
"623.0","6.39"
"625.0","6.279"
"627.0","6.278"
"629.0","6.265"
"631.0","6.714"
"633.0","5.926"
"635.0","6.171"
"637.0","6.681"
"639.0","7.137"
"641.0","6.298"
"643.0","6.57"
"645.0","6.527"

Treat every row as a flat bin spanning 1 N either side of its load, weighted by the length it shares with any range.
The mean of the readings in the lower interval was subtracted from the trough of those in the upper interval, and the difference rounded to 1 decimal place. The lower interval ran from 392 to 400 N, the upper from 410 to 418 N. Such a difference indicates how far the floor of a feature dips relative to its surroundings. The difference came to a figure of -0.8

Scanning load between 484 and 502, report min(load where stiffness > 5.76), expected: 485.0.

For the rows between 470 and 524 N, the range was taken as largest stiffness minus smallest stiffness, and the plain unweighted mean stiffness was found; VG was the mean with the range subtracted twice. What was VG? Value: 2.6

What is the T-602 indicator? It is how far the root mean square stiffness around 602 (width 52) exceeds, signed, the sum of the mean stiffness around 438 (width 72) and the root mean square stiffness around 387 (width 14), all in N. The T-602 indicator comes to -6.2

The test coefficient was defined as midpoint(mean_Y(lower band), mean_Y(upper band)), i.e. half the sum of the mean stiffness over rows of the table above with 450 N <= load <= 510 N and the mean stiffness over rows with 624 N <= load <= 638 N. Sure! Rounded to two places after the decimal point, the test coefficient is 6.39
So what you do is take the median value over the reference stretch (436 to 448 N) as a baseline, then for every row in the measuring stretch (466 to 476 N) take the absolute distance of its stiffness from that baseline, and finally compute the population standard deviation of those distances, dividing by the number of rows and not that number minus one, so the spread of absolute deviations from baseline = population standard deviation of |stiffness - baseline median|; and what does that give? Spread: 0.33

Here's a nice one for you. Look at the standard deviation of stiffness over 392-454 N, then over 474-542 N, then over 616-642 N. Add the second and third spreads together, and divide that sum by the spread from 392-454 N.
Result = 2.1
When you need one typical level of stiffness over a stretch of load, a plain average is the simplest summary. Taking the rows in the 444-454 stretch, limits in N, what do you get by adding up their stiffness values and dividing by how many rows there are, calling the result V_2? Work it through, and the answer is 6.2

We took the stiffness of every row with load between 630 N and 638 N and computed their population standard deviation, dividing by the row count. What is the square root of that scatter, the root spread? 0.580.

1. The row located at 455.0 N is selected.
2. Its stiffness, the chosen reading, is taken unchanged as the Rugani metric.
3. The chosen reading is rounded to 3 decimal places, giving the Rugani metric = 6.646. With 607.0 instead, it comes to 6.314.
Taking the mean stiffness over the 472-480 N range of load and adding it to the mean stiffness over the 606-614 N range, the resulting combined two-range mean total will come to 12.4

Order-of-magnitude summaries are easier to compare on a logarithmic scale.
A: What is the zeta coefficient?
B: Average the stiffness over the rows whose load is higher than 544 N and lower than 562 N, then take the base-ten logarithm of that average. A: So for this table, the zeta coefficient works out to 0.866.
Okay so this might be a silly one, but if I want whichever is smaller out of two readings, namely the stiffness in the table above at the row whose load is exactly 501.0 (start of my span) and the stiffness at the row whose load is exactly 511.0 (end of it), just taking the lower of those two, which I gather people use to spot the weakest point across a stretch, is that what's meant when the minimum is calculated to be 5.76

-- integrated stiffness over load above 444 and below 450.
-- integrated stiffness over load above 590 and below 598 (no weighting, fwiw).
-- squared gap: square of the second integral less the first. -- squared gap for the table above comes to 20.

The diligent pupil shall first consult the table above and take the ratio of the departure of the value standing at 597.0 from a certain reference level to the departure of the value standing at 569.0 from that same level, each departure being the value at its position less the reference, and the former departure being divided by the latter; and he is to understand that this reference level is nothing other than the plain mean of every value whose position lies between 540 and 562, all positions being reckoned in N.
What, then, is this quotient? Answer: 1.5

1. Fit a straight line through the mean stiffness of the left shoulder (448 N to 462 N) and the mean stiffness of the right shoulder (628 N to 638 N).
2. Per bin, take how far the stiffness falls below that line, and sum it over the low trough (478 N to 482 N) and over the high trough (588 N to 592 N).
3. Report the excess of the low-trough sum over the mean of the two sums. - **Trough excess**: -1.29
